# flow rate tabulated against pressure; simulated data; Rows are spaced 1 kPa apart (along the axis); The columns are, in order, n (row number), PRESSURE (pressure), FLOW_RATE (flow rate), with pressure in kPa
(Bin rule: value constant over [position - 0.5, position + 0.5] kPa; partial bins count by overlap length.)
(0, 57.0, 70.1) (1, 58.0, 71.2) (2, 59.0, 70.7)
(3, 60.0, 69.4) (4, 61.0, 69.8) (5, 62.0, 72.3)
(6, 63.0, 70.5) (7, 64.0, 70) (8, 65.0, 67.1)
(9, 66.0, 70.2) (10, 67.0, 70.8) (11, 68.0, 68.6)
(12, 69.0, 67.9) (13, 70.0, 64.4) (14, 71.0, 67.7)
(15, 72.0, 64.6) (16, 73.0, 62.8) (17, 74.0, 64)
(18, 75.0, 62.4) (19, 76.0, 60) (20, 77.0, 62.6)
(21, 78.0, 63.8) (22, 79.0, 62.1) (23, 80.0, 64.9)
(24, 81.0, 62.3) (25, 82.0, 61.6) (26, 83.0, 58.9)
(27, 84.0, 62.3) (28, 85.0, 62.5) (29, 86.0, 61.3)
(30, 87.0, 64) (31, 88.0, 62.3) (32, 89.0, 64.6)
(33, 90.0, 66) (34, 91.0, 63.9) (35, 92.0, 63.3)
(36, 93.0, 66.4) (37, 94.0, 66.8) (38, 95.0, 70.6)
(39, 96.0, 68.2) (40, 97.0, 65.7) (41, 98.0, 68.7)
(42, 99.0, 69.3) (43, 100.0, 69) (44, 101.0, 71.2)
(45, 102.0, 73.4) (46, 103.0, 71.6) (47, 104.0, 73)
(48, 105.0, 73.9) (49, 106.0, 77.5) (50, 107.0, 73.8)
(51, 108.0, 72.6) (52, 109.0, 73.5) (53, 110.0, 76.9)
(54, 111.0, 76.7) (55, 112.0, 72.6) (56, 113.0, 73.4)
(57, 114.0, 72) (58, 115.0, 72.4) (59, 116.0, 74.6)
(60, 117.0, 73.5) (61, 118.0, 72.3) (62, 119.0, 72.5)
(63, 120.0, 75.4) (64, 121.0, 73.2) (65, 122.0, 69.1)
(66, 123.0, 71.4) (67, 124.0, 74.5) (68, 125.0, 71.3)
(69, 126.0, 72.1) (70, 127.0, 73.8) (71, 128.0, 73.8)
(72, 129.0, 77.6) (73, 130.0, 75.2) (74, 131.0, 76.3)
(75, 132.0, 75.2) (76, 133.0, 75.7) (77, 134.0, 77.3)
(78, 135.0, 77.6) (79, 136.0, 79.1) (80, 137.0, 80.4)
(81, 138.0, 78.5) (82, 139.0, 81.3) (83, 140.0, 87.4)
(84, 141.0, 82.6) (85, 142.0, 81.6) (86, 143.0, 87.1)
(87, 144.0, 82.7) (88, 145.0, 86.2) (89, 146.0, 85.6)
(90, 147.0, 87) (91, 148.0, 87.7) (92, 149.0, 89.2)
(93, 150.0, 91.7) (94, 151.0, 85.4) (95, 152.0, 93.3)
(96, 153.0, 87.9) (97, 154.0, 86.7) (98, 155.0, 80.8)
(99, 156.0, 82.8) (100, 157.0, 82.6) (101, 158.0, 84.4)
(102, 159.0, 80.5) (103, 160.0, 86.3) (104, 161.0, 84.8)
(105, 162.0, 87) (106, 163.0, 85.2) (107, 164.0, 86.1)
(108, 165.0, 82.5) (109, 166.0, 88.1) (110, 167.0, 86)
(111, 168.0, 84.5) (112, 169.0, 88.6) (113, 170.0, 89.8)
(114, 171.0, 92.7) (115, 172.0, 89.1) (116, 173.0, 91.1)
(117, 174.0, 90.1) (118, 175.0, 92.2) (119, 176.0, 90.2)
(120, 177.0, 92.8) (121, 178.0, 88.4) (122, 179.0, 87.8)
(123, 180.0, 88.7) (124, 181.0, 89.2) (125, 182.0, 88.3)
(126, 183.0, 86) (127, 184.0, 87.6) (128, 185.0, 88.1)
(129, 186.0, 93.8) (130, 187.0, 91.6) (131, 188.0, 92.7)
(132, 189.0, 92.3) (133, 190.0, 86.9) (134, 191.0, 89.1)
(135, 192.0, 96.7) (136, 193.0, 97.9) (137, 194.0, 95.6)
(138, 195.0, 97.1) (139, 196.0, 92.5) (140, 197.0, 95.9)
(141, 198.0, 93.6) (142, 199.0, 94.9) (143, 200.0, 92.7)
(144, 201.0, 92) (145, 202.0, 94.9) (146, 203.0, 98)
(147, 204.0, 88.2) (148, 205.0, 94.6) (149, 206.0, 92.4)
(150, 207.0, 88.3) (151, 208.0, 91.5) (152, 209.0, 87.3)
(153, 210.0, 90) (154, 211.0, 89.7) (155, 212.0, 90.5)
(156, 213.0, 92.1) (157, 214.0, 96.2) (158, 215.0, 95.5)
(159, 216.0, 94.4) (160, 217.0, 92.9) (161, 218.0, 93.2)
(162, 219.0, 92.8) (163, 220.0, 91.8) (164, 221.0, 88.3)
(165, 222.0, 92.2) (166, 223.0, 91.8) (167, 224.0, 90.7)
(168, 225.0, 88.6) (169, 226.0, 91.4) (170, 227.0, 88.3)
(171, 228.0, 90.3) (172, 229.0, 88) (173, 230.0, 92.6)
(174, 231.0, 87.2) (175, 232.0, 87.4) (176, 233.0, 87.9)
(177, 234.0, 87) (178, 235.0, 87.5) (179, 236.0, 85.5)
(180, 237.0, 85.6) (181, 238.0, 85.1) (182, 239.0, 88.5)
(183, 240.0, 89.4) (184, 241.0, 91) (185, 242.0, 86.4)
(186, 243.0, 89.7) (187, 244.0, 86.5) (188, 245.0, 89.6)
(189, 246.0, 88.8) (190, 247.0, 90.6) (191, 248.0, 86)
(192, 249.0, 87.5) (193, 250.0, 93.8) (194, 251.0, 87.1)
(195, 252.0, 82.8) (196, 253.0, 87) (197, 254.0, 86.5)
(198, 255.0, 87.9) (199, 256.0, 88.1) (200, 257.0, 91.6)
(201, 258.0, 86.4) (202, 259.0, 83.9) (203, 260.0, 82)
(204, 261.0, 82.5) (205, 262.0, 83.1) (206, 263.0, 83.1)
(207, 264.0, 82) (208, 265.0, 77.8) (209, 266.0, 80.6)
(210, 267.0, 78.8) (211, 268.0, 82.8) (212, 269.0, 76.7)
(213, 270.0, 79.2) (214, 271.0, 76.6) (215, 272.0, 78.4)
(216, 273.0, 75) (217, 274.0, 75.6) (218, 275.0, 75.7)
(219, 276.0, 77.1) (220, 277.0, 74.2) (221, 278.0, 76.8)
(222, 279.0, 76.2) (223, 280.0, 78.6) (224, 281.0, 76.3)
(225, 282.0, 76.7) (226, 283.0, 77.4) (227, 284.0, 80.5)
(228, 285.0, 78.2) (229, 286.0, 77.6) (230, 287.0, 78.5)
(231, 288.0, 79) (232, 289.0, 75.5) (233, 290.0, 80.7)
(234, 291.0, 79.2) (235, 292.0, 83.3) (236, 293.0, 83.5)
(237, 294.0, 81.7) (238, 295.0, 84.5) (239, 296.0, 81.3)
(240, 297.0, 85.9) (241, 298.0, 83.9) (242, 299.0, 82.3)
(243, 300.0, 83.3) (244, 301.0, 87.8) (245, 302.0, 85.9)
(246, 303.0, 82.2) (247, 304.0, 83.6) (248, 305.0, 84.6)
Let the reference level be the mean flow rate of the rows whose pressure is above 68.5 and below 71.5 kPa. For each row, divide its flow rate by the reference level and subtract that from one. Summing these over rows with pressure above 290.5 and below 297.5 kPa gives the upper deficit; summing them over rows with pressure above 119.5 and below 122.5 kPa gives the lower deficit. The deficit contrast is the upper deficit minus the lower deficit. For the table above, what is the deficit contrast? -1.4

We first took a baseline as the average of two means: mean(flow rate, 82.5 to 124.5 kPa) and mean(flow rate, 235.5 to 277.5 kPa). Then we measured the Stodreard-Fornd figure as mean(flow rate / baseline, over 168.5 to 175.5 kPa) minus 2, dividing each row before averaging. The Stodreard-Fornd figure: -0.82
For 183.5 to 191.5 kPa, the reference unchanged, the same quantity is -0.83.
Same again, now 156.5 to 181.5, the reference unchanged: -0.86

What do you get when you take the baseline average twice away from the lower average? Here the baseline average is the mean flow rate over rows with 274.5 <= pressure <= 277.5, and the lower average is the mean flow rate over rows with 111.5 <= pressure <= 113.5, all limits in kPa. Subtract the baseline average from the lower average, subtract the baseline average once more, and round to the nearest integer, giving -78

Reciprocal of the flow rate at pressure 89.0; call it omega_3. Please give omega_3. 0.0155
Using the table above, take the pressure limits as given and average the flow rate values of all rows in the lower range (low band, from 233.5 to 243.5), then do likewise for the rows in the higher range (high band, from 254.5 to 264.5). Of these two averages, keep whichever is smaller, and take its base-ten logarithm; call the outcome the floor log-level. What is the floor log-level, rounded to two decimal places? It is 1.93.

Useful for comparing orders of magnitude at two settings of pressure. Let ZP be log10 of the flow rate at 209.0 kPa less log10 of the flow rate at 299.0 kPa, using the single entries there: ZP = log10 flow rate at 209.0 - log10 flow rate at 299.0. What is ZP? 0.03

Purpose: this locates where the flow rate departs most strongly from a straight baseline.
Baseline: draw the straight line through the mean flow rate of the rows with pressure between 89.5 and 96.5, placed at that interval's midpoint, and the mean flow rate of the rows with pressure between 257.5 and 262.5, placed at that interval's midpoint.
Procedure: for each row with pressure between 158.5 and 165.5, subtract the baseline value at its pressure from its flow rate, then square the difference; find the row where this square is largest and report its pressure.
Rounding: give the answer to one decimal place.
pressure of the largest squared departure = 162.0 kPa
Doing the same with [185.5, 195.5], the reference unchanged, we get 193.0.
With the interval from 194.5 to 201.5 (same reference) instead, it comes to 195.0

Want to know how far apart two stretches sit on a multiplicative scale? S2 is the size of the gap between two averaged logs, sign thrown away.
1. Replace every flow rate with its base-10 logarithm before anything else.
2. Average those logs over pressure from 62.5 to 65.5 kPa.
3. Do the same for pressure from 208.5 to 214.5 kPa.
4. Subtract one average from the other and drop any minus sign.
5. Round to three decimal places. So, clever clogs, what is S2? 0.119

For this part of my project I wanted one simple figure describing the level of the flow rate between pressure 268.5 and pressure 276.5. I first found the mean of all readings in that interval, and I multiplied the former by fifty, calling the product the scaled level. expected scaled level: 3839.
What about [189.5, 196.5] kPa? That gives 4684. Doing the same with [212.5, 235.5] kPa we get 4539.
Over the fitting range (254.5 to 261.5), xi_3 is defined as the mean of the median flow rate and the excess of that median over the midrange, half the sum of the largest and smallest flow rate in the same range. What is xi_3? 43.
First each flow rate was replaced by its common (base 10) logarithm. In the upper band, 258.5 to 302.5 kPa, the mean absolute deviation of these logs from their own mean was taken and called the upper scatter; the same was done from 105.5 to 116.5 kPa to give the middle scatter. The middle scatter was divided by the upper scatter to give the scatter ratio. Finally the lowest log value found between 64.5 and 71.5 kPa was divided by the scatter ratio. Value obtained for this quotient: 3.04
